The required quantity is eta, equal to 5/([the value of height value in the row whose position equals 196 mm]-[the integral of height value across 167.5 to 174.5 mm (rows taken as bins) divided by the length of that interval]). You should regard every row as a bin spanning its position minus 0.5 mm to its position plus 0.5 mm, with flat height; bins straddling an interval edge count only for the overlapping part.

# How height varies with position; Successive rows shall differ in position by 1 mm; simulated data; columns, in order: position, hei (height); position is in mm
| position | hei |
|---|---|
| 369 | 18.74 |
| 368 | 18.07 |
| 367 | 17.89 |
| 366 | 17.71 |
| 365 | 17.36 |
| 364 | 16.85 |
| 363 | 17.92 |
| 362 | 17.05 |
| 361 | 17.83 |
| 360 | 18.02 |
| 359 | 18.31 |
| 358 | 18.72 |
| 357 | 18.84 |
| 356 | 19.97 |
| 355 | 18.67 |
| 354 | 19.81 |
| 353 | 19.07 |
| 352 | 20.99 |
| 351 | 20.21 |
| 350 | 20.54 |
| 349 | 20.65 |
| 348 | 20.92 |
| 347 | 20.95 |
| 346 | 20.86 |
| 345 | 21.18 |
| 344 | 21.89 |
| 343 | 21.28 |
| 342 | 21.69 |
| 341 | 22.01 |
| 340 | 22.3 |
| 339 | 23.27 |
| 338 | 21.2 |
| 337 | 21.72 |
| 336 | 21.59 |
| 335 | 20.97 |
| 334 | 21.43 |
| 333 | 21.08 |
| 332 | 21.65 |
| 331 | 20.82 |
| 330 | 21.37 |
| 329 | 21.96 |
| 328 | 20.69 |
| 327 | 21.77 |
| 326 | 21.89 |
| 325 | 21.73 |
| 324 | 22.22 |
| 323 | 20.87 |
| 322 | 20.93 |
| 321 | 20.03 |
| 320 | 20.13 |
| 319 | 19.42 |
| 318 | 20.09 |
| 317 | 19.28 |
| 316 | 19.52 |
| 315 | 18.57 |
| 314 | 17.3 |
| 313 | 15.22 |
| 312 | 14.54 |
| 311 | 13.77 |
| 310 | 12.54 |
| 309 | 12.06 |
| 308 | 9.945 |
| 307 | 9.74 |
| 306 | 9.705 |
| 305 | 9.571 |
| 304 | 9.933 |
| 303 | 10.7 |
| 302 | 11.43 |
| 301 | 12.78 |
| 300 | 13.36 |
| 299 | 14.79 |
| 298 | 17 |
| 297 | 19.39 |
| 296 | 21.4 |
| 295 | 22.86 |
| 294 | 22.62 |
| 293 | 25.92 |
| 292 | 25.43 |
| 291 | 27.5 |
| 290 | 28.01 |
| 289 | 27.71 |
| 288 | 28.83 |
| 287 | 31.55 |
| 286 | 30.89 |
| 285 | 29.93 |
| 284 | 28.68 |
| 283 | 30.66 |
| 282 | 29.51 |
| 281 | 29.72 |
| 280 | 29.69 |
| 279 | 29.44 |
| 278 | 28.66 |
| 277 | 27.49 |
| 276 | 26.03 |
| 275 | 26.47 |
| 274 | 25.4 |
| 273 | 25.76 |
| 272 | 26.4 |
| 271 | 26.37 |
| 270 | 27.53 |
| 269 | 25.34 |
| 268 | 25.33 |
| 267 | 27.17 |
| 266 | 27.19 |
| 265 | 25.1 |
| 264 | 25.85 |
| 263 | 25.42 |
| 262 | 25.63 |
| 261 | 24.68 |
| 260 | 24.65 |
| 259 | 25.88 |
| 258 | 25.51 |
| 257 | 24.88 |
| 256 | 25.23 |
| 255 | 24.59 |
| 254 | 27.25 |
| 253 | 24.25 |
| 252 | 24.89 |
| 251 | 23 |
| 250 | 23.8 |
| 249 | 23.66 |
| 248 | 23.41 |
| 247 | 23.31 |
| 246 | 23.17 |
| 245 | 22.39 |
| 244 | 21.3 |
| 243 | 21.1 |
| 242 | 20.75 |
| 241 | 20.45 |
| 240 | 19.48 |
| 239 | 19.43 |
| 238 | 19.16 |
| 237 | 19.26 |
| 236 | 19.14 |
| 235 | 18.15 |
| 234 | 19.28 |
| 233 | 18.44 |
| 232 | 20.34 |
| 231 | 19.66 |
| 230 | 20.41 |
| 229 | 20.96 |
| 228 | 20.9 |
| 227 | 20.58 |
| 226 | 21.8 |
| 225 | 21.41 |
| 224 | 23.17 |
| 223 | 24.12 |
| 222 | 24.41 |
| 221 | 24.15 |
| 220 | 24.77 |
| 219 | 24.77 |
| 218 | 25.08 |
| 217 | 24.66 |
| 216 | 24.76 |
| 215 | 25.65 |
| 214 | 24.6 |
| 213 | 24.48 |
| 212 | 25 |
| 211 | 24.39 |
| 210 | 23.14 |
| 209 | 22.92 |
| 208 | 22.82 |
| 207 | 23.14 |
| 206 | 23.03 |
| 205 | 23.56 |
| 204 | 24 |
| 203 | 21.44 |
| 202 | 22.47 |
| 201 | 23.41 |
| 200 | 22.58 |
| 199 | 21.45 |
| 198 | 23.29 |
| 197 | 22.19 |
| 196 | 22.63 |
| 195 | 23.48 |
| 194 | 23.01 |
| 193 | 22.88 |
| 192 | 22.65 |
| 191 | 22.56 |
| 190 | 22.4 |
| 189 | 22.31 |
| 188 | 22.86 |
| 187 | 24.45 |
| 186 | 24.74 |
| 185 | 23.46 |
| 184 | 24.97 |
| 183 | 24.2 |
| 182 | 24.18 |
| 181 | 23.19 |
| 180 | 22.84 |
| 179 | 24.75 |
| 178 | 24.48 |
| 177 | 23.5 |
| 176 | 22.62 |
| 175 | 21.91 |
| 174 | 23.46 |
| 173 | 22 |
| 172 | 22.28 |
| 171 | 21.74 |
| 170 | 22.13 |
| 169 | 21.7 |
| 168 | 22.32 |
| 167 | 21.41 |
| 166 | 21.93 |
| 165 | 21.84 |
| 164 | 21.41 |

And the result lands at 13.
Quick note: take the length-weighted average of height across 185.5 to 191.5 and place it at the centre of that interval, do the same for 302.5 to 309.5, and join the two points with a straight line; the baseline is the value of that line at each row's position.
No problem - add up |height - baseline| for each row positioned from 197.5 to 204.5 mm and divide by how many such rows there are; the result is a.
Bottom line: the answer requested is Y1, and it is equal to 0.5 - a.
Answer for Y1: -1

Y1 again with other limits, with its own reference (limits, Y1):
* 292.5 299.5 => -9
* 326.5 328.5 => -13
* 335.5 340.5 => -15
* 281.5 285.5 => -16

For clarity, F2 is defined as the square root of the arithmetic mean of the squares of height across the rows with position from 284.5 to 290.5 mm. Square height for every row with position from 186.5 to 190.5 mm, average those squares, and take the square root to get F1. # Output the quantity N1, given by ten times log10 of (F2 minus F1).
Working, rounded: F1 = 23.0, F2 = 29.5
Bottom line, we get 8.1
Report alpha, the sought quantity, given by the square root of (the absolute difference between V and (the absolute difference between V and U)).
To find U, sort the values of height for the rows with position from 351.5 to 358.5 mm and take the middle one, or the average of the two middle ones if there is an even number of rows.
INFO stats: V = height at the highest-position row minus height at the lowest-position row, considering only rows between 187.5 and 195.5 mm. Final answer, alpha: 4.2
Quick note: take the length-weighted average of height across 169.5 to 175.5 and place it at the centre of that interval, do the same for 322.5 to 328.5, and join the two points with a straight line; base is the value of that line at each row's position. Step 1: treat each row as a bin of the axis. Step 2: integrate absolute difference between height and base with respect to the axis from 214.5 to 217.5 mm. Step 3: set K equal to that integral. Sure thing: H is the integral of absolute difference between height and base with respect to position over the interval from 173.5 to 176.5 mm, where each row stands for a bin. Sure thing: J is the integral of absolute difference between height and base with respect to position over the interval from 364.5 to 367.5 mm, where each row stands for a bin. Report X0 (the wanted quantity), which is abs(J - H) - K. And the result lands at 0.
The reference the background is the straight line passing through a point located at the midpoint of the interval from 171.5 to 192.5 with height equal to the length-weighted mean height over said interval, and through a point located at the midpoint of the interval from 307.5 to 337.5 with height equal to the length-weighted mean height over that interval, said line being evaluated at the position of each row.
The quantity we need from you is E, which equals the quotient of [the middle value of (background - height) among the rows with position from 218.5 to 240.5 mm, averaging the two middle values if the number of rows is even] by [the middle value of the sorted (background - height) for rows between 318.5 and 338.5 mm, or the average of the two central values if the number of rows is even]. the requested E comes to -0.6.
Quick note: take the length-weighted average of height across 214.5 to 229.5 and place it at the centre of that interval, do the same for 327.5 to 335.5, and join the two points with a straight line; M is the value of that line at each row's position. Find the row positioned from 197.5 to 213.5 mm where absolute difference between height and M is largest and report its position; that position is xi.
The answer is 199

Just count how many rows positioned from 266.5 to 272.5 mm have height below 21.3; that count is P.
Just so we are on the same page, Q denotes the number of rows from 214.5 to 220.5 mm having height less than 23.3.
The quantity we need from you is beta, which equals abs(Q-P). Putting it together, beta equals 0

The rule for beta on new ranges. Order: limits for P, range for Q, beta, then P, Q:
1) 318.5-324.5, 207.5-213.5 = 2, 5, 3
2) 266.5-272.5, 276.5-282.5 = 0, 0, 0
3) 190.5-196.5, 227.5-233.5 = 6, 0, 6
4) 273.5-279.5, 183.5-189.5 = 2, 0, 2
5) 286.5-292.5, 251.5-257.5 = 0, 0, 0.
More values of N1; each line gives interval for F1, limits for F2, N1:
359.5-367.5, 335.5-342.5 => 6.4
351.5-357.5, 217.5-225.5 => 6.5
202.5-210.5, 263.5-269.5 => 4.8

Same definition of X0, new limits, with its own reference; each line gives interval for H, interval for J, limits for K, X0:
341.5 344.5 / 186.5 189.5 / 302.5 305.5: -32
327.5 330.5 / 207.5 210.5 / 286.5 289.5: -22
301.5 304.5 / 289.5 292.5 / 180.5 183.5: 12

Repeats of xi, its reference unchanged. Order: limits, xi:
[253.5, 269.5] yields 266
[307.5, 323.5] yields 308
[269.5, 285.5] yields 283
